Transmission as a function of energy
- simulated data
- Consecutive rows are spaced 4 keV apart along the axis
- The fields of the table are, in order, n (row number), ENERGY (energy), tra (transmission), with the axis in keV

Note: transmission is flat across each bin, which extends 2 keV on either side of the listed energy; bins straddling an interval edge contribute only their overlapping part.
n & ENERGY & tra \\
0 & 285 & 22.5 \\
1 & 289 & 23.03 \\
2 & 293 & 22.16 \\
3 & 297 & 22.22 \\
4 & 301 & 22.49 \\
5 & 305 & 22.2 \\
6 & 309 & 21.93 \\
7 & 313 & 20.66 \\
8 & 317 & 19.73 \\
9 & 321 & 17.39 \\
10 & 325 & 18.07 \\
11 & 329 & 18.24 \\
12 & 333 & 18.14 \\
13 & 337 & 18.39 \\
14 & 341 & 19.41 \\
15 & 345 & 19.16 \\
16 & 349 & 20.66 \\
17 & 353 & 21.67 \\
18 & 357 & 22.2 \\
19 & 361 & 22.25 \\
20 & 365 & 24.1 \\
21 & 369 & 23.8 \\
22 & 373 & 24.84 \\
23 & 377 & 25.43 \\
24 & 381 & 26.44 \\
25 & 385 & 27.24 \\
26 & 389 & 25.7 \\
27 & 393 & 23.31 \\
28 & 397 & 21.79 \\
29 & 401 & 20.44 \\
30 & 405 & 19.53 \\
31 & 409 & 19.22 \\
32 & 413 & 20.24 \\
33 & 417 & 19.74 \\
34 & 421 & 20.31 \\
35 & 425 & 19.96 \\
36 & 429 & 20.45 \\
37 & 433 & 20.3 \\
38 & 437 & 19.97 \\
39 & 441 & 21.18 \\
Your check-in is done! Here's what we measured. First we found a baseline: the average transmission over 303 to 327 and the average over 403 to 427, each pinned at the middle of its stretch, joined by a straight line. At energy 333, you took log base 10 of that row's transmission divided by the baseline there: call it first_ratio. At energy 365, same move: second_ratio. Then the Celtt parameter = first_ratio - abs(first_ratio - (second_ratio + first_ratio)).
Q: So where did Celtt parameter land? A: -0.12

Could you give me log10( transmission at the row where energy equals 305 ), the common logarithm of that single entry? 1.35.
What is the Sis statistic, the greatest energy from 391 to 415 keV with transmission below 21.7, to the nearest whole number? 413 keV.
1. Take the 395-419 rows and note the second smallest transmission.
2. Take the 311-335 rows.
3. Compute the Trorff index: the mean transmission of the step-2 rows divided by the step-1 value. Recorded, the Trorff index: 0.96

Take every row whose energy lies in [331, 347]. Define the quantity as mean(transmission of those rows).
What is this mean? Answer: 18.8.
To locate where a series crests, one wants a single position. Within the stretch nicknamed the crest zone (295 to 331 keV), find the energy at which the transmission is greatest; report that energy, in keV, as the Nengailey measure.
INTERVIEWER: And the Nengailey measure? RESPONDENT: 301 keV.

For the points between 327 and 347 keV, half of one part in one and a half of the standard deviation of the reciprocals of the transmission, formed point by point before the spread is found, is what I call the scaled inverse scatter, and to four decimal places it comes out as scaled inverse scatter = 0.0005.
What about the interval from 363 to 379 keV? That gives 0.0004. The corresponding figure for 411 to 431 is 0.0002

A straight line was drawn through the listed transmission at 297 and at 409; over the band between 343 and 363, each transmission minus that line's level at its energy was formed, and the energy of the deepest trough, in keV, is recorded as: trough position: 345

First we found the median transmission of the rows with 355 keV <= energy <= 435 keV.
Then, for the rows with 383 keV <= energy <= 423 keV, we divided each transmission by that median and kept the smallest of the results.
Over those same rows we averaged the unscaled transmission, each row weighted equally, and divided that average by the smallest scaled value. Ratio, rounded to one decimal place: 24.9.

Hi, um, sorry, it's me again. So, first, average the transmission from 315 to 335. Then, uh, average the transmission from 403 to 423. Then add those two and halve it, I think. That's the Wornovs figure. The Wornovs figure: 19.1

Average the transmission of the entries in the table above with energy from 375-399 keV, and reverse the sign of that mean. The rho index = -25.0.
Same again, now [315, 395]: -21.8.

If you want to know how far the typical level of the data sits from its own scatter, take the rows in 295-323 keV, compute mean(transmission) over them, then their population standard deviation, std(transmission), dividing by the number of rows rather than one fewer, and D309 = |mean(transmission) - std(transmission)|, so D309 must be 19.2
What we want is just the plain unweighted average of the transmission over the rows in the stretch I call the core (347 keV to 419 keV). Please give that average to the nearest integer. 23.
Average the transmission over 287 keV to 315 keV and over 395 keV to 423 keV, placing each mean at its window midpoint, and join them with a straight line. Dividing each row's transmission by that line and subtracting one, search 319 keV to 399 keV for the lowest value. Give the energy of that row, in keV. 321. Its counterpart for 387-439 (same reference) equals 409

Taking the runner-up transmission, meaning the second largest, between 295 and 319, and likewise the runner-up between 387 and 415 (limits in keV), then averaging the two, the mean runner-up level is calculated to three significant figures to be 22.8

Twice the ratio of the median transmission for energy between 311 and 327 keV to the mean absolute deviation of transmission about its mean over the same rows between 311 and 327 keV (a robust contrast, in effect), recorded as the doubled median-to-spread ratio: 31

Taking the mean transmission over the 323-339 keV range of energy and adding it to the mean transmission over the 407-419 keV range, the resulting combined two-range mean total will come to 37.9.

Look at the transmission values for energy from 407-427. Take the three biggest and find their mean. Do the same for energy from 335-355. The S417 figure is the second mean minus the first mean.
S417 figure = 0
